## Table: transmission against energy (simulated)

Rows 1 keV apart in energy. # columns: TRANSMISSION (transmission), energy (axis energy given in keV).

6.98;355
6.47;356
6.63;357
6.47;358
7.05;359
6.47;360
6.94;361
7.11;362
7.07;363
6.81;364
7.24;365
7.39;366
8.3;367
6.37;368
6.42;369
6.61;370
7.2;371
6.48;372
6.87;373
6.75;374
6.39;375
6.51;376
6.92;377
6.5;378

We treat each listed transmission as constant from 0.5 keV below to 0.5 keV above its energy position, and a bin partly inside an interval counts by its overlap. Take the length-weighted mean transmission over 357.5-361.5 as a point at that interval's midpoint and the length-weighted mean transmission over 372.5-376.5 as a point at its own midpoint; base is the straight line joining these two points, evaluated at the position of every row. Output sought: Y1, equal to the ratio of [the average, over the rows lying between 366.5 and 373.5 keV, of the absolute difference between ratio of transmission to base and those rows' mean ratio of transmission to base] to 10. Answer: 0.0073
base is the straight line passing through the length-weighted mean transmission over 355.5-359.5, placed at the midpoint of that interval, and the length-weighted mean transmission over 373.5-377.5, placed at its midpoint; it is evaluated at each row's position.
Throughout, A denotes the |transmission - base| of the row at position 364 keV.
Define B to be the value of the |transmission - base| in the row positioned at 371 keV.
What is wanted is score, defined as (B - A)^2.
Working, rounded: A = 0.16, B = 0.55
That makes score 0.16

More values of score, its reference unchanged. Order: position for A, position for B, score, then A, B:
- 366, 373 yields 0.27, 0.74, 0.23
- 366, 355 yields 0.17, 0.74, 0.32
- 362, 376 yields 0.11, 0.46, 0.13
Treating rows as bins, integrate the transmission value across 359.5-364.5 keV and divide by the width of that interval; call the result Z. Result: 6.88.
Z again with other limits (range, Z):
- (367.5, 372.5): 6.62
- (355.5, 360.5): 6.62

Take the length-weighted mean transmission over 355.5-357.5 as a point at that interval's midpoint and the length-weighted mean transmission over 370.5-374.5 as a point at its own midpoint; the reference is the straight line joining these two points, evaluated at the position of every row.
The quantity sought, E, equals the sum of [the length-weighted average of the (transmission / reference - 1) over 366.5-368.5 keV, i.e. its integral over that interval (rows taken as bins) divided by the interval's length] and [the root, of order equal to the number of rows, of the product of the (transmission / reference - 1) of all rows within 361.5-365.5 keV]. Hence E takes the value 0.14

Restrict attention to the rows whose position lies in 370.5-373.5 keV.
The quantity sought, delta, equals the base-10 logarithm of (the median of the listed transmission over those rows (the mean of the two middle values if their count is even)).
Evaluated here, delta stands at 0.84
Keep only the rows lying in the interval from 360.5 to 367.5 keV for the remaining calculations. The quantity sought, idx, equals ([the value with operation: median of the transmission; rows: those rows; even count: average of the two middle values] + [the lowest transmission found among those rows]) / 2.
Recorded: 6.96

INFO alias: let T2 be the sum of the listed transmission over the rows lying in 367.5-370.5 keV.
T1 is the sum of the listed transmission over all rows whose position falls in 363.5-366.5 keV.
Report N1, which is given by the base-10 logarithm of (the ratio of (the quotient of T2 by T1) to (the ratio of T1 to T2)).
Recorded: -0.09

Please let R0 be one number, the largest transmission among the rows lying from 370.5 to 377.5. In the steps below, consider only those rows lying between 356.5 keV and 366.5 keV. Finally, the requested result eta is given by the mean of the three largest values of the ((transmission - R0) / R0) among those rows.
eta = 0.006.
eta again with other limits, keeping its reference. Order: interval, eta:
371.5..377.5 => -0.049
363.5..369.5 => 0.062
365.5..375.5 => 0.060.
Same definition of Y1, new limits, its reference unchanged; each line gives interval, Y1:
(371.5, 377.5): 0.0029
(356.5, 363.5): 0.0039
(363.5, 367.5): 0.0066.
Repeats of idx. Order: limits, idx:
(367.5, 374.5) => 6.49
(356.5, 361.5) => 6.55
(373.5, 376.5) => 6.45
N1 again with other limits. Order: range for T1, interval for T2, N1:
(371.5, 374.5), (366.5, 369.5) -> 0.04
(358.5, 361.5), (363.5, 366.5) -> 0.04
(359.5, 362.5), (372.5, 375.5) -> -0.02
